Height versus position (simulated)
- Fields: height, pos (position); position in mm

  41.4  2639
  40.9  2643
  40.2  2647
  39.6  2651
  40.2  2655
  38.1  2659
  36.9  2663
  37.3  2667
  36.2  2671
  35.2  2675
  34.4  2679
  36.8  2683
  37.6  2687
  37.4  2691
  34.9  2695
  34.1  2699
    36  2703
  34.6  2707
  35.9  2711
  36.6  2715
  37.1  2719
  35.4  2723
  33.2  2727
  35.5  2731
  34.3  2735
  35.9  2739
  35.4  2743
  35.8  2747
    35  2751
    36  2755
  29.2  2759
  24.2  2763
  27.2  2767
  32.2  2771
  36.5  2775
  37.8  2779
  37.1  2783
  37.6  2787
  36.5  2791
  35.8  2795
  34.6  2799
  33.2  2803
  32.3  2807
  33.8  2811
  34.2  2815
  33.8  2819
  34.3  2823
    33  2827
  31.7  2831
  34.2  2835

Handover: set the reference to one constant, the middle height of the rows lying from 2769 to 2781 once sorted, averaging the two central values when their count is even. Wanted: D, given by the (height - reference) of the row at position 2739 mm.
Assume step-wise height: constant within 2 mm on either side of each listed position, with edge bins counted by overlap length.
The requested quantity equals -0.6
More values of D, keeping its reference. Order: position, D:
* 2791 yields 0.0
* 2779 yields 1.3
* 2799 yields -1.9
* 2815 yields -2.3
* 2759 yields -7.3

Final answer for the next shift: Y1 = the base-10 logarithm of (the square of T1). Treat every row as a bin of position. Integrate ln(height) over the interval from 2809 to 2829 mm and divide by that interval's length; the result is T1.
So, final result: 1.09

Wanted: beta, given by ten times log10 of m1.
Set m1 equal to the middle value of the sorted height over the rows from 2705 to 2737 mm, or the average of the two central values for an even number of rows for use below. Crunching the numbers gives 15.5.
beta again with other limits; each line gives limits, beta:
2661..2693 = 15.7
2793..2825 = 15.3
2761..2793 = 15.6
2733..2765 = 15.5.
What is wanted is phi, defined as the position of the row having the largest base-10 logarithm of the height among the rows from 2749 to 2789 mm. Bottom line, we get 2779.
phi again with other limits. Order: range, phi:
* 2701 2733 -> 2719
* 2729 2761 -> 2755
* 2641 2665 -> 2643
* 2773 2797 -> 2779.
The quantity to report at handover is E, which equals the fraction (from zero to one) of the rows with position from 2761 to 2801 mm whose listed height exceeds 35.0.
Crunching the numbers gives 0.60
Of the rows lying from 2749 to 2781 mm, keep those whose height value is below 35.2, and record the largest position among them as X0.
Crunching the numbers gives 2771 mm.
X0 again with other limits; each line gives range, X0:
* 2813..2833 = 2831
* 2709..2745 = 2735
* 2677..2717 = 2707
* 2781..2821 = 2819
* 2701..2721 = 2707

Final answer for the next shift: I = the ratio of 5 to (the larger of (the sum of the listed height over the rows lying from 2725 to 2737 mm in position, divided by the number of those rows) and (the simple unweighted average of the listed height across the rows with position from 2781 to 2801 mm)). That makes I 0.1377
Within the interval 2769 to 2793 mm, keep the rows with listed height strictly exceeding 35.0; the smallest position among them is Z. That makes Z 2775 mm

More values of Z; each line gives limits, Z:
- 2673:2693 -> 2675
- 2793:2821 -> 2795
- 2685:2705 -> 2687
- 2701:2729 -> 2703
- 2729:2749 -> 2731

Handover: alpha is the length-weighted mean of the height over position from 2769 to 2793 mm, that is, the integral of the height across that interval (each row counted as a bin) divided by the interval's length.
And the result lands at 36.3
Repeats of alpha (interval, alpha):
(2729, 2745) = 35.3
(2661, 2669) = 37.1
